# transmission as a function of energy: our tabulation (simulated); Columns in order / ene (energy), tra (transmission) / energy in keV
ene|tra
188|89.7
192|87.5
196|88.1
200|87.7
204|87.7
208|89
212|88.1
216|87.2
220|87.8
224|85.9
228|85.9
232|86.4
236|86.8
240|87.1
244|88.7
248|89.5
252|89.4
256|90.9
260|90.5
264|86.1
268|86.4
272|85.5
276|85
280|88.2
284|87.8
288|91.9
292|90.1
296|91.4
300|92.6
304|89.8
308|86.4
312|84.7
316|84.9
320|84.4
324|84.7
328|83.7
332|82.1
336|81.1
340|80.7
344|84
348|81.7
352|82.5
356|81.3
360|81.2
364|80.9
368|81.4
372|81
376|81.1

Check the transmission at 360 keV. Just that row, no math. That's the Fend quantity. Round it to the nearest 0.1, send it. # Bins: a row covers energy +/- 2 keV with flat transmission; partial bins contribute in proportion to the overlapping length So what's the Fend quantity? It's 81.2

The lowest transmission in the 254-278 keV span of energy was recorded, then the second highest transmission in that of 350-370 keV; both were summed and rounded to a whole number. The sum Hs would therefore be 166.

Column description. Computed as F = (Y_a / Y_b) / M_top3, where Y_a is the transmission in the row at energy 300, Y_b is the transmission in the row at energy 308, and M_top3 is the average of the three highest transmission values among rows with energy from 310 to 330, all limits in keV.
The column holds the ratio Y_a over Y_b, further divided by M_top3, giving 0.0126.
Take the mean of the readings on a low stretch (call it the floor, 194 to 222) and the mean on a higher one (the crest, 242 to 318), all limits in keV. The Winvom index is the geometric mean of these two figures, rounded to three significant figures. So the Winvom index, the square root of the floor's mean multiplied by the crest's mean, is 88.2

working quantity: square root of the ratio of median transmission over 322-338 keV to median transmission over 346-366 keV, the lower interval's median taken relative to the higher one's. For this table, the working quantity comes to 1.01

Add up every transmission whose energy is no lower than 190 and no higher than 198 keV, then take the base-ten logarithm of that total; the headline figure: 2.24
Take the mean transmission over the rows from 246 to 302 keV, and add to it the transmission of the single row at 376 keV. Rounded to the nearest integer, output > 170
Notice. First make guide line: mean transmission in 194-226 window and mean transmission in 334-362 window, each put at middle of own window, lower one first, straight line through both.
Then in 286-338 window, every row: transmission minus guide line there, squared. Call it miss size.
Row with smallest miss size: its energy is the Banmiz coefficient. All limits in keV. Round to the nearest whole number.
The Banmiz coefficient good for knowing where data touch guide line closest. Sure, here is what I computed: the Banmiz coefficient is 332 keV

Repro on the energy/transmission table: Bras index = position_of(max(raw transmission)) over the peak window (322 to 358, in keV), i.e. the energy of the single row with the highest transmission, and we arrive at 324 keV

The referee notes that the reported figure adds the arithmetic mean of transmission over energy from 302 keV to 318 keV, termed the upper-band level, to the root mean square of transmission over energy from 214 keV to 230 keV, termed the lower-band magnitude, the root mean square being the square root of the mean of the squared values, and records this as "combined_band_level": 173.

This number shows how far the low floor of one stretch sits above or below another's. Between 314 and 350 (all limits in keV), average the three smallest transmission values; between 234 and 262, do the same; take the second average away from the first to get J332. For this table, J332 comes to -6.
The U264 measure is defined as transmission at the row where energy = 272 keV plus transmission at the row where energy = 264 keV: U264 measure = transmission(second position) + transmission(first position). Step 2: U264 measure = 172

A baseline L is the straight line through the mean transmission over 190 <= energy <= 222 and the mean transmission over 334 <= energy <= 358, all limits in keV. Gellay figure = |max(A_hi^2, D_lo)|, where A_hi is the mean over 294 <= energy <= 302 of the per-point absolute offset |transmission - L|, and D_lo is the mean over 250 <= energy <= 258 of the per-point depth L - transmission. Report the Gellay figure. 65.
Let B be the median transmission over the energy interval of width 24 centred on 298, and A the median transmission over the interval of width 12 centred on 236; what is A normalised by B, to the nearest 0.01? 0.96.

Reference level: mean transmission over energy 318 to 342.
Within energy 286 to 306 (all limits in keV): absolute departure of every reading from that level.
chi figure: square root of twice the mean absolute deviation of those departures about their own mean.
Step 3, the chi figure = 1.4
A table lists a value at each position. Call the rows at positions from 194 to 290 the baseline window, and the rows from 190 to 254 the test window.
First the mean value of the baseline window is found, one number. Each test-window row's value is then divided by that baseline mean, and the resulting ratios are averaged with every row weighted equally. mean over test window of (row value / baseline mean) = 1.00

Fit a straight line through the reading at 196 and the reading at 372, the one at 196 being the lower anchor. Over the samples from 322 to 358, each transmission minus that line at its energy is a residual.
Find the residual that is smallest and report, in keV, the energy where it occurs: 340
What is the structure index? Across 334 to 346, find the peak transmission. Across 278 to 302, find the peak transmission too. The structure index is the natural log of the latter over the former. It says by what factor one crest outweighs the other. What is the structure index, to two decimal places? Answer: 0.10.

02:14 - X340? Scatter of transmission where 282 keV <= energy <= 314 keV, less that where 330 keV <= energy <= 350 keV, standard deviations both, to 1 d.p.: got 1.5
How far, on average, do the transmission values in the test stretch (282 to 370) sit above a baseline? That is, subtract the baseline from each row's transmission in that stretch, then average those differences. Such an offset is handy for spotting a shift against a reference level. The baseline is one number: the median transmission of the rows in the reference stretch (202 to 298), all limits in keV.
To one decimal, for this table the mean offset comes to -2.8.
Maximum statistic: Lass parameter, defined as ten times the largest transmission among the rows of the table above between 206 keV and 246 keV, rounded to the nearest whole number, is 890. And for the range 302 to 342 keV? 898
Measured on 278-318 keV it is 926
